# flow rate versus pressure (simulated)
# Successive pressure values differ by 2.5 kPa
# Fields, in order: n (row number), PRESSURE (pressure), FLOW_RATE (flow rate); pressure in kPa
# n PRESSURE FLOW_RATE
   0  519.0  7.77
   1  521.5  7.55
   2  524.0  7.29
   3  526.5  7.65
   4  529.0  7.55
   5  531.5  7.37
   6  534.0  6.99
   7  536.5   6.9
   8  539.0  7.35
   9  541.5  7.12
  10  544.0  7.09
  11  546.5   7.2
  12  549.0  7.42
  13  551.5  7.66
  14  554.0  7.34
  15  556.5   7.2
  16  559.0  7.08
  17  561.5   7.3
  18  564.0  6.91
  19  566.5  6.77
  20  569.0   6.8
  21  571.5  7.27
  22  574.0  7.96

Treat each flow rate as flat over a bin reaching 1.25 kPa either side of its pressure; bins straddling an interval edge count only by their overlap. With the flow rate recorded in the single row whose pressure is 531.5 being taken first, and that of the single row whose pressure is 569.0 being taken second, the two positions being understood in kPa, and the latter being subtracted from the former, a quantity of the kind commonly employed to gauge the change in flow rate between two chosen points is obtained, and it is 0.6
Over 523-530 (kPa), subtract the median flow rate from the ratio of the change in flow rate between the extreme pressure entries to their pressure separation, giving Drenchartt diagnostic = -7.5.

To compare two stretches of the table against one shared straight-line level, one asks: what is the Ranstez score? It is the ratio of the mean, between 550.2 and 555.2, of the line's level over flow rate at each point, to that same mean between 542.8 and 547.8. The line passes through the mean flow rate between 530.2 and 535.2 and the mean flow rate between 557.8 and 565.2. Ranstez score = 0.95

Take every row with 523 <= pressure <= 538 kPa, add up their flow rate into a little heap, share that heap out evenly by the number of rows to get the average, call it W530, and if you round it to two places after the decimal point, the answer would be 7.29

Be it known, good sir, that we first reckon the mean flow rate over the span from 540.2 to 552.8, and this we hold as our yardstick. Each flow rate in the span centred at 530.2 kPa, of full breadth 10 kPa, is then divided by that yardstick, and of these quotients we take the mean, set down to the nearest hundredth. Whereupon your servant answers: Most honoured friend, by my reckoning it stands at 1.01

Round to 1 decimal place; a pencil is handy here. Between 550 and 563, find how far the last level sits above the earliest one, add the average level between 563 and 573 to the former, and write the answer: 6.6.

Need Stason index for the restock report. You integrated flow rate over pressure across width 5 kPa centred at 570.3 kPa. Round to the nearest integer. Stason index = 35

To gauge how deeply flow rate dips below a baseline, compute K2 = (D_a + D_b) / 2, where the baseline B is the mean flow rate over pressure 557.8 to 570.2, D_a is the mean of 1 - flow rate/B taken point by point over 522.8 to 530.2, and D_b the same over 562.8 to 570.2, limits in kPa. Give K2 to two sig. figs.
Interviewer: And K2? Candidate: -0.027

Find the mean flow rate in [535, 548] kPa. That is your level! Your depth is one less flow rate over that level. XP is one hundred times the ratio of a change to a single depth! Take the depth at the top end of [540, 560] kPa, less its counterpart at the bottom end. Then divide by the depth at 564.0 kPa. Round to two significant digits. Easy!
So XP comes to 18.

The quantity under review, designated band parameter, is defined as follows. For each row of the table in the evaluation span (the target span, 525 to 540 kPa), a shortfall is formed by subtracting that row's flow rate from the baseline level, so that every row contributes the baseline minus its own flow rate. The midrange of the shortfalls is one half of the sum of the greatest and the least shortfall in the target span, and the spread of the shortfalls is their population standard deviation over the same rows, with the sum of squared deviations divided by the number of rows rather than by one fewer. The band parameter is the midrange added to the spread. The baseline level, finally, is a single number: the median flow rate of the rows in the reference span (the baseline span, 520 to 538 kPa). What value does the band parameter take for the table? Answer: 0.37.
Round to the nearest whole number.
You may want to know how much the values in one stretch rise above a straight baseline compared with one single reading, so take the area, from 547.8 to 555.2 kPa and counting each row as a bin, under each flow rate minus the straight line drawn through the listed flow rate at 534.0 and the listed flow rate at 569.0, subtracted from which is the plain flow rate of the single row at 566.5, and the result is -2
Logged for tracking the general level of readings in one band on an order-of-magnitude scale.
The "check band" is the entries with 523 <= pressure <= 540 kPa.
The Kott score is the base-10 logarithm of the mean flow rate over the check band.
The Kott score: 0.863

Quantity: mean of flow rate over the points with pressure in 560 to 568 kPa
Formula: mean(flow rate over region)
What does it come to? 6.99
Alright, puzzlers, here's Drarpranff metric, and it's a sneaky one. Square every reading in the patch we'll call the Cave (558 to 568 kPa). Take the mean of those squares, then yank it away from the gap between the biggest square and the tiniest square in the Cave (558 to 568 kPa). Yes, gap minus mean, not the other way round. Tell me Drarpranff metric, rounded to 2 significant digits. -42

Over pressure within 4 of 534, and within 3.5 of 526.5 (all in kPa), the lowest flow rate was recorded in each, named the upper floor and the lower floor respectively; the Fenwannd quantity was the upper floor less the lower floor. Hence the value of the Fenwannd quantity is -0.39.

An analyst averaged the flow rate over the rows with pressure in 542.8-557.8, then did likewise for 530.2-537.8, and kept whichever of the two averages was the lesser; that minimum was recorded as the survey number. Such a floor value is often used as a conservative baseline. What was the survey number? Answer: 7.09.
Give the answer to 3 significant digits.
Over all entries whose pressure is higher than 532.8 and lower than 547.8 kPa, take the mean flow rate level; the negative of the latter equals -7.11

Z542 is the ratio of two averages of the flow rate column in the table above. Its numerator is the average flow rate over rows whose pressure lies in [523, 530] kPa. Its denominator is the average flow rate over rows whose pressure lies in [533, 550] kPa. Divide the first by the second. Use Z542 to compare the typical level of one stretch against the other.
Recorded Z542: 1.05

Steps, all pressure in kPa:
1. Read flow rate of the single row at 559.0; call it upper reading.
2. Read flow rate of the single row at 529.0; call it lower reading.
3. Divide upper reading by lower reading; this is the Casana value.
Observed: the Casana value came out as 0.94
